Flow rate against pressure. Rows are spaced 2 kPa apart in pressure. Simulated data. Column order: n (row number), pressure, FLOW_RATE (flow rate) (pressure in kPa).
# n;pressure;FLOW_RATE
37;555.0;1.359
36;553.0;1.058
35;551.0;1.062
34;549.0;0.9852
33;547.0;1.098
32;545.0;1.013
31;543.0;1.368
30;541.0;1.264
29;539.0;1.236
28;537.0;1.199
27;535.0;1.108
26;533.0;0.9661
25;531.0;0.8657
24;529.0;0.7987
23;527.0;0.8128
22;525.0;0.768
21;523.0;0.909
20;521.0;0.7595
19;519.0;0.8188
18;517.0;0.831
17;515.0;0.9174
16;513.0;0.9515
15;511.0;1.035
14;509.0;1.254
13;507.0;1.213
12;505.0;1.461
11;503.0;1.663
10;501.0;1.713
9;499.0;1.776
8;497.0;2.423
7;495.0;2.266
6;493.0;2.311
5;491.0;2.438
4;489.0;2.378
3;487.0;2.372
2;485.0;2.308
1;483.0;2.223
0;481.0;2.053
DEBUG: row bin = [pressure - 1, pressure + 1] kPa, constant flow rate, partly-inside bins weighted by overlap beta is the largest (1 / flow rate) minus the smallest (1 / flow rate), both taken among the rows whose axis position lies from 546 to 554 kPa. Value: 0.10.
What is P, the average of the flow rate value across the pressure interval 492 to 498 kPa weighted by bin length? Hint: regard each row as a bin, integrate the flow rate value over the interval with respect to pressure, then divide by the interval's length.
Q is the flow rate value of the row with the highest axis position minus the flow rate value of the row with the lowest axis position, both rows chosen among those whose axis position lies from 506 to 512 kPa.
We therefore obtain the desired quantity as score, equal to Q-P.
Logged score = -2.5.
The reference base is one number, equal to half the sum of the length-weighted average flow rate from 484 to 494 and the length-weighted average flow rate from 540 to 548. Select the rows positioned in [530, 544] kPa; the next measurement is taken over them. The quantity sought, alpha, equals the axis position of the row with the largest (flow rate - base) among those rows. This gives 543.0 kPa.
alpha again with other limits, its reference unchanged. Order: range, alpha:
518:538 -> 537.0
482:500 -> 491.0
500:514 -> 501.0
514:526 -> 515.0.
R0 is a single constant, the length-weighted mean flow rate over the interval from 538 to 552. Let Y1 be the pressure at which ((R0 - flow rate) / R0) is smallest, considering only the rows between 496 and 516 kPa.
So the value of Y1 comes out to 497.0 kPa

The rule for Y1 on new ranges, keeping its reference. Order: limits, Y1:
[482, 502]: 491.0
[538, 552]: 543.0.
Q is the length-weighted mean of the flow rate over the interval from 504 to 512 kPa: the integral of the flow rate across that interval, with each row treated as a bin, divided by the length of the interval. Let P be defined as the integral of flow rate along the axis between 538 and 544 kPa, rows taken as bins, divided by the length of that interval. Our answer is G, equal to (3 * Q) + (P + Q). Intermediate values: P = 1.29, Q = 1.24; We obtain 6.3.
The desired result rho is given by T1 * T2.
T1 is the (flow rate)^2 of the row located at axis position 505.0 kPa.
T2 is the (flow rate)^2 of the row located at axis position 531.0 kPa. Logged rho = 1.6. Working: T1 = 2.1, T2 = 0.75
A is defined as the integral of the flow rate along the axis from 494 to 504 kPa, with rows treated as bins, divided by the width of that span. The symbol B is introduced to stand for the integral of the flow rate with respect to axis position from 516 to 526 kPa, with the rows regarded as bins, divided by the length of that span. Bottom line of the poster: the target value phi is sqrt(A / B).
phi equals 1.6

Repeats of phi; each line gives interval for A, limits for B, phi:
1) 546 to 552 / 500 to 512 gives 0.9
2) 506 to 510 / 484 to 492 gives 0.7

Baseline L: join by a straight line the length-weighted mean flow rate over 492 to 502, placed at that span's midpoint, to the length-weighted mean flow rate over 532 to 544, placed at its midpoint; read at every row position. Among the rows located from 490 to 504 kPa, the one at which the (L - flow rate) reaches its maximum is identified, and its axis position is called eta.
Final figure 503.0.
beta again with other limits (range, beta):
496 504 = 0.19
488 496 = 0.03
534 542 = 0.11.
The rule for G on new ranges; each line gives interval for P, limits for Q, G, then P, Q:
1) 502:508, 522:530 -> 4.7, 1.45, 0.82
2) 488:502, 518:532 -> 5.5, 2.19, 0.82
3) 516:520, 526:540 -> 4.8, 0.82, 1.00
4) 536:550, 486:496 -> 10.6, 1.17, 2.35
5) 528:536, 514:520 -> 4.4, 0.93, 0.86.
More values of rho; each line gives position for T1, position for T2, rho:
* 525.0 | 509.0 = 0.9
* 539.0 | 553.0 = 1.7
